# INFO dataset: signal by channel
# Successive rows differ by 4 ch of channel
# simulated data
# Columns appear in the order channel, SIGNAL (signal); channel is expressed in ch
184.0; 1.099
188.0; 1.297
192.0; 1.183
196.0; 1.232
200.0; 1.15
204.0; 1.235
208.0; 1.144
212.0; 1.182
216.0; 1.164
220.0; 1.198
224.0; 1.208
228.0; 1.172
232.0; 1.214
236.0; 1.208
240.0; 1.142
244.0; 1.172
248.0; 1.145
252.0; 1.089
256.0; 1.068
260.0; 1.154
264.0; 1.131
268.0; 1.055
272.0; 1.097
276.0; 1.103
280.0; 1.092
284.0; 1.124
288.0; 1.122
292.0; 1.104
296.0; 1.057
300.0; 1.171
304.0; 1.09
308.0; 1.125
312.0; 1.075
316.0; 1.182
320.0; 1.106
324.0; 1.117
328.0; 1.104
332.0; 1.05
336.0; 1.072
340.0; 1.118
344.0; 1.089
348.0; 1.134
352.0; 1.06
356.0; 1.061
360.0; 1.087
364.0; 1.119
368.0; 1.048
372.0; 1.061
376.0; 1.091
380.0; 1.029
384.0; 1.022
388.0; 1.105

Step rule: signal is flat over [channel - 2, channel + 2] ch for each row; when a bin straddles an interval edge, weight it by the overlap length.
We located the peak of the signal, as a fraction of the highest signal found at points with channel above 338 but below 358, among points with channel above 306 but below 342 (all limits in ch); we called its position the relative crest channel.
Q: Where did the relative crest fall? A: 316.0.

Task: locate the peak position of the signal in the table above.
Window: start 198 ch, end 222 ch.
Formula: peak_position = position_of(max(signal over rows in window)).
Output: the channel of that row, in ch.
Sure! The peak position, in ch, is 204.0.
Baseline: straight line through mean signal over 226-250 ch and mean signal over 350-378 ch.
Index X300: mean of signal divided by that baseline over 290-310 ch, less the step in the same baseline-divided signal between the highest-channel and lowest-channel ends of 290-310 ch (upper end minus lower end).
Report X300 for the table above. 0.96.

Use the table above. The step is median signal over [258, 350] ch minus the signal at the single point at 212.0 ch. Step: -0.08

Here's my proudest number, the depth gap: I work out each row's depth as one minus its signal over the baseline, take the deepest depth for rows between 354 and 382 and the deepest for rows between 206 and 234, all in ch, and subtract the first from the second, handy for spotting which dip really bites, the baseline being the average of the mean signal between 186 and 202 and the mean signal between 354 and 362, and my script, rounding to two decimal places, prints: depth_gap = -0.10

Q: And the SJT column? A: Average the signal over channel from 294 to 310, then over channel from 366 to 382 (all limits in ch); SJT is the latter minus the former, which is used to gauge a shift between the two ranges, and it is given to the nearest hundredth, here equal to -0.05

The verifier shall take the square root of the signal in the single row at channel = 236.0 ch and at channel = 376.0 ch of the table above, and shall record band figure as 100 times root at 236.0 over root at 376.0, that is 105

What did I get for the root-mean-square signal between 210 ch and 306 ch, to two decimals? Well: 1.14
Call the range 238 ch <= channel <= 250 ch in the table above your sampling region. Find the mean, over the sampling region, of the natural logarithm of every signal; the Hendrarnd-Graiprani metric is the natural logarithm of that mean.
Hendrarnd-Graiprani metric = -1.9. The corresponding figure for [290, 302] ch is -2.3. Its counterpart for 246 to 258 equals -2.3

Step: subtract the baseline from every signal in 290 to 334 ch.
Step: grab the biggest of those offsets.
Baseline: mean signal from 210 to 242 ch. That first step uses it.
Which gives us -0.004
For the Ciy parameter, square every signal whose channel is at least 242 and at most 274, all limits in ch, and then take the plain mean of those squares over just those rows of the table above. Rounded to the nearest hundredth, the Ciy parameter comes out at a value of 1.24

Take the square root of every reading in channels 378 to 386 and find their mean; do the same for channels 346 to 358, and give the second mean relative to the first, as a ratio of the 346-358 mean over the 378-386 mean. 1.03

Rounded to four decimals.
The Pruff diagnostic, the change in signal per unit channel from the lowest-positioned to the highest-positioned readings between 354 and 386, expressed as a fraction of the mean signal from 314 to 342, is -0.0013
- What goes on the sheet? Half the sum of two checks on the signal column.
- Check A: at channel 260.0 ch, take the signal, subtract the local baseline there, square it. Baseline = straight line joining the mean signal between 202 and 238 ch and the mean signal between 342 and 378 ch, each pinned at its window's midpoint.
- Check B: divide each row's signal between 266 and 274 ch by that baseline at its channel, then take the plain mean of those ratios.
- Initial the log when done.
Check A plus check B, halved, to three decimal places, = 0.467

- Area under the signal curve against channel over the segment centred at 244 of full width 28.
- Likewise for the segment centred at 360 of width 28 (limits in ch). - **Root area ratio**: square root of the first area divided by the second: 1.03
